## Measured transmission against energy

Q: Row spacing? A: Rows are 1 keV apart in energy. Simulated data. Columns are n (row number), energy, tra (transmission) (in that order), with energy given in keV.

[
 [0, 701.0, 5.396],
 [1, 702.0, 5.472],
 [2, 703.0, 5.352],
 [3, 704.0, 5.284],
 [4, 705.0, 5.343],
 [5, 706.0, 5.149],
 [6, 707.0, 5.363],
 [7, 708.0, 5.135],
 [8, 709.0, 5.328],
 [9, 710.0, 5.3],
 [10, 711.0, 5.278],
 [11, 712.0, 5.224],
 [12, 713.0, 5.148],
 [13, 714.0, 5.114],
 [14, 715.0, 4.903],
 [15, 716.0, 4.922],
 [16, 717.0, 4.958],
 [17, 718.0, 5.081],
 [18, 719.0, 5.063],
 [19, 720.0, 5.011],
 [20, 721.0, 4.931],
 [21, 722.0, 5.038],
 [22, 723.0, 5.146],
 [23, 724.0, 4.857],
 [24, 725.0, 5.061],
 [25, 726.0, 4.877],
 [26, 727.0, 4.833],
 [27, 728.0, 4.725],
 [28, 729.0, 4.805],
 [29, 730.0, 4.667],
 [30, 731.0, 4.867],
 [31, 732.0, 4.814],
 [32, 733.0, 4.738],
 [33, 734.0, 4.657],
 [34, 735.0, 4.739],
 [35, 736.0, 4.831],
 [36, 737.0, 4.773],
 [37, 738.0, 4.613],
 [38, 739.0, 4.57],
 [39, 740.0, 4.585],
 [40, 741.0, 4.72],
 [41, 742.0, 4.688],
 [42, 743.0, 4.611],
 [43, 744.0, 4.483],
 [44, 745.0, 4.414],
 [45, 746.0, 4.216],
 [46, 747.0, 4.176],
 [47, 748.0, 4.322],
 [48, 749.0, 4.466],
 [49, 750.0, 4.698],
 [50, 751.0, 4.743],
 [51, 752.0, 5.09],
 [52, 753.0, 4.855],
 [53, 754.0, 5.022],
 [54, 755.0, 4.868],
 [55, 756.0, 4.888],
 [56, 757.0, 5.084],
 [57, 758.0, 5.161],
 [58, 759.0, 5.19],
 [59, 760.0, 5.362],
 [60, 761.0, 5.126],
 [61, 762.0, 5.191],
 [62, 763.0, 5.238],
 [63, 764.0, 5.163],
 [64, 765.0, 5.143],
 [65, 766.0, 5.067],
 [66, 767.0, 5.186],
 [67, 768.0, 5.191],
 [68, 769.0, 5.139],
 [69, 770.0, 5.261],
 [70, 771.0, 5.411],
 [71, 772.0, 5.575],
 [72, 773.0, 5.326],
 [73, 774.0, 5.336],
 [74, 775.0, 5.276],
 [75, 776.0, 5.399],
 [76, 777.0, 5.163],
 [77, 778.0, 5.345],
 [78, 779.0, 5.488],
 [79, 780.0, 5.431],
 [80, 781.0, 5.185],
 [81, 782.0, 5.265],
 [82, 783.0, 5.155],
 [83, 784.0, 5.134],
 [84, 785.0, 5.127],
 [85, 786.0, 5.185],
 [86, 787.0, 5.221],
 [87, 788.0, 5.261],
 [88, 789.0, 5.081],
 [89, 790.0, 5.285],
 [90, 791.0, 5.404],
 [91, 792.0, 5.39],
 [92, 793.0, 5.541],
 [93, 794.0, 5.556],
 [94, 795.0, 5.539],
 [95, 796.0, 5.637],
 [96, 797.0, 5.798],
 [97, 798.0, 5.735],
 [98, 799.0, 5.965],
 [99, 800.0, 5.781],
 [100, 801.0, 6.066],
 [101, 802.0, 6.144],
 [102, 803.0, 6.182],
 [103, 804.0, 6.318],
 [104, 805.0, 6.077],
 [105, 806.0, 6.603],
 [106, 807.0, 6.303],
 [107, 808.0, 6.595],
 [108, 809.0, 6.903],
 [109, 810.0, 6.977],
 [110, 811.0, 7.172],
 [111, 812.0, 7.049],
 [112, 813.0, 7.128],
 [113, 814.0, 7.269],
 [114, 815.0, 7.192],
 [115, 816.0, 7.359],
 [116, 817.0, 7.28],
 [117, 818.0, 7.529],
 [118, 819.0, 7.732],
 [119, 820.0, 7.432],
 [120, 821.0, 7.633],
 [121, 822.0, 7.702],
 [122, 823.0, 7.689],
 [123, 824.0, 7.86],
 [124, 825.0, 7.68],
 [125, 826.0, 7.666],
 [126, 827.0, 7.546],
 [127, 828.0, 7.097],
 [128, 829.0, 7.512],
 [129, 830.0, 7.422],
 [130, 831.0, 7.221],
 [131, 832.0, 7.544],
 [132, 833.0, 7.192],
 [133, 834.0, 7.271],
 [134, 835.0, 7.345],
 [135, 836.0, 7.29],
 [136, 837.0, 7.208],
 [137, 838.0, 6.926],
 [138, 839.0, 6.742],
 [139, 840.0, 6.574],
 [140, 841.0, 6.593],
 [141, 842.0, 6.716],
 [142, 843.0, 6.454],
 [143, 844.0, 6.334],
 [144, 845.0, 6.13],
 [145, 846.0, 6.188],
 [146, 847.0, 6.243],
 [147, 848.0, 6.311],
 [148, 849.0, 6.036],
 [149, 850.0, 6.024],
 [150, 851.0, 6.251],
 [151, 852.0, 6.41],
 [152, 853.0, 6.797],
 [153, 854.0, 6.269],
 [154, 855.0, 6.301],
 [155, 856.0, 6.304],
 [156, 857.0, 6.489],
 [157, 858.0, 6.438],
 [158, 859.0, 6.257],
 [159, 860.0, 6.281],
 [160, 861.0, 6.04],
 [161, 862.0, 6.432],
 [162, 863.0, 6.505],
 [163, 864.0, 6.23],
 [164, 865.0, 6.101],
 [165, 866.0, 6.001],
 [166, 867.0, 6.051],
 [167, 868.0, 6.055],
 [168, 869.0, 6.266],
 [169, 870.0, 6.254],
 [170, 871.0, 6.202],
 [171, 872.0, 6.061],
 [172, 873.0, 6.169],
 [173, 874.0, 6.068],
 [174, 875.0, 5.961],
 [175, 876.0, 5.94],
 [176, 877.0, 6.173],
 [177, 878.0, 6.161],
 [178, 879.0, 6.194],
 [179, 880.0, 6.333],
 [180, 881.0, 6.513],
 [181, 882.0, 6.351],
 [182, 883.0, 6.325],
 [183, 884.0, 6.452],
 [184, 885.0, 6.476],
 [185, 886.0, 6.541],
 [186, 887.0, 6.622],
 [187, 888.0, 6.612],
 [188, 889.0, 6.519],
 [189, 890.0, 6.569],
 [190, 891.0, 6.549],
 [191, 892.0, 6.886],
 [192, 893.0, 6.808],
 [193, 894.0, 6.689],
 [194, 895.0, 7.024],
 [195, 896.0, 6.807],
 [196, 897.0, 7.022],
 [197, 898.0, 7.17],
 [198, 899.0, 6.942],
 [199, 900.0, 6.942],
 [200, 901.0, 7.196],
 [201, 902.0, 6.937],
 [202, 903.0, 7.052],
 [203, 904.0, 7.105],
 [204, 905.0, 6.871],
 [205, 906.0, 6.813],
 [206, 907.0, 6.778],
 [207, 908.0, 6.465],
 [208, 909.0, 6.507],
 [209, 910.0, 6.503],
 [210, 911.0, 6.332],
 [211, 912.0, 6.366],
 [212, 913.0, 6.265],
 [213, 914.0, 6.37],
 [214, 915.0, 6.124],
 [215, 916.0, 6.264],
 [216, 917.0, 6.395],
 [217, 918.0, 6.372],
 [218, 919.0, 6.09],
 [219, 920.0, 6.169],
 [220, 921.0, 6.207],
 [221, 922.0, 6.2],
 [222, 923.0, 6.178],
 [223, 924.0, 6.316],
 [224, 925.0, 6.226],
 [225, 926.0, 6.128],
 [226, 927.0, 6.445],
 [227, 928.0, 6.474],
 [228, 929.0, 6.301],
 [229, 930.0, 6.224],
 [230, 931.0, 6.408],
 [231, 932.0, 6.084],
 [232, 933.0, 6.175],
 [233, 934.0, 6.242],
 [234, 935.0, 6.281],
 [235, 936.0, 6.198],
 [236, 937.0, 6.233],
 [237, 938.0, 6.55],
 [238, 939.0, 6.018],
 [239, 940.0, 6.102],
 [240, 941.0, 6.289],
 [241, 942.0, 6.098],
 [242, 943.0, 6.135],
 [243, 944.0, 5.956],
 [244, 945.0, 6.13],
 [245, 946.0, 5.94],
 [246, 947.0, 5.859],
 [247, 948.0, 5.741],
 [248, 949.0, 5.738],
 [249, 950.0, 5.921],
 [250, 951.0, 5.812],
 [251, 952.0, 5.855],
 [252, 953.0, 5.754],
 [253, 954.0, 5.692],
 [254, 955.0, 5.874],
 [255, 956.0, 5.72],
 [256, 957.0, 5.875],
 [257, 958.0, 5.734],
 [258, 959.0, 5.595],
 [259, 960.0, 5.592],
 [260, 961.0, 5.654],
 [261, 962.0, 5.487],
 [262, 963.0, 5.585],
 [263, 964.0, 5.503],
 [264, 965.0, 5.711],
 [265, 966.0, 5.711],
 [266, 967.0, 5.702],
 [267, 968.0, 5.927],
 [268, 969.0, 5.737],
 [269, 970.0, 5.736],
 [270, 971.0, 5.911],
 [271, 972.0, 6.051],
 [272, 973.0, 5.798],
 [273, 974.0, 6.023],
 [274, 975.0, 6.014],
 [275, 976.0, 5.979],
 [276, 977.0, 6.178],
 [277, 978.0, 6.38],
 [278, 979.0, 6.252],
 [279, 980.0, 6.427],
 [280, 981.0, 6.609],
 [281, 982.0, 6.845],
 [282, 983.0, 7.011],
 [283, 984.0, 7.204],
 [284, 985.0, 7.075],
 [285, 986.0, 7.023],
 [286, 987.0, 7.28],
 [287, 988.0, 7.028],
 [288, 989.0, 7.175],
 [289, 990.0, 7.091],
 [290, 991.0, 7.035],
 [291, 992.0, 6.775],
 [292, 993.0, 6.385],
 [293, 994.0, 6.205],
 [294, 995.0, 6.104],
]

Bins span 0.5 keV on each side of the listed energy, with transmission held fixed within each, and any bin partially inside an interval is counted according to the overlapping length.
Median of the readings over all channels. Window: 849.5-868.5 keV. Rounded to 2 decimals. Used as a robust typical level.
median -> 6.27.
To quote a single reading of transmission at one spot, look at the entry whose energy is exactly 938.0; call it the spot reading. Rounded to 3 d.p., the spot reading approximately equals 6.550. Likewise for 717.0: 4.958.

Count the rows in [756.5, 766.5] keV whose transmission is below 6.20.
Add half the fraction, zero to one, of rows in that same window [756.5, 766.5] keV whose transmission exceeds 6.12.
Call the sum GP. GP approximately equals 10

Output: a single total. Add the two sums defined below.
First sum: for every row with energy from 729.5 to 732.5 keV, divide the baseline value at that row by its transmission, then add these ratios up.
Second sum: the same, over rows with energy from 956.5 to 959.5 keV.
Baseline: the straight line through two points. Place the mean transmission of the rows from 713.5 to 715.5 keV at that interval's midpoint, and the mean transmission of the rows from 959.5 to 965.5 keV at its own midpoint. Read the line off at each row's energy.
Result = 6.09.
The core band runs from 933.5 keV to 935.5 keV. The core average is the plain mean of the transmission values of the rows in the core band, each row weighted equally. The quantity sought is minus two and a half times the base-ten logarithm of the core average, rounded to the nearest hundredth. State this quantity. -1.99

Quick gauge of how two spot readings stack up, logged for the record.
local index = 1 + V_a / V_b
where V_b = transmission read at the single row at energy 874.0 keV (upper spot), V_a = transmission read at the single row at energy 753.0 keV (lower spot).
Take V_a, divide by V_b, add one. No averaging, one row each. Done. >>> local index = 1.80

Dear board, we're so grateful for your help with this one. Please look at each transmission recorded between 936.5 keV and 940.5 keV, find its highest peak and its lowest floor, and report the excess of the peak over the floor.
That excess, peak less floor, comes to 0.53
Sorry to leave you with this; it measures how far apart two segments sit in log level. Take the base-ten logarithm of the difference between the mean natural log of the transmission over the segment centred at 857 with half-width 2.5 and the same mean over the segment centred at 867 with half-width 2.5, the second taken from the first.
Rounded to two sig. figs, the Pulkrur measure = -1.4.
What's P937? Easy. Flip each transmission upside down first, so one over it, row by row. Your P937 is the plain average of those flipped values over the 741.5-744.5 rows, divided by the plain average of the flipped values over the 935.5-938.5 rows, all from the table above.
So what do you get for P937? 1.4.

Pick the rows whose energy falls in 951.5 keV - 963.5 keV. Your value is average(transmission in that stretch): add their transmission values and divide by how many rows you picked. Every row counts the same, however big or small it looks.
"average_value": 5.7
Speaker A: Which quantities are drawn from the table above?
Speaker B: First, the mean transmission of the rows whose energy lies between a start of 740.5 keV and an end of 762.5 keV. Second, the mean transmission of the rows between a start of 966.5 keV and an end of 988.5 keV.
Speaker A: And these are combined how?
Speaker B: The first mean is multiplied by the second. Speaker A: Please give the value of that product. 31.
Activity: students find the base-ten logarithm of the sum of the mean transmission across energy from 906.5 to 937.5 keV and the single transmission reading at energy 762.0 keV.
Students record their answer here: 1.06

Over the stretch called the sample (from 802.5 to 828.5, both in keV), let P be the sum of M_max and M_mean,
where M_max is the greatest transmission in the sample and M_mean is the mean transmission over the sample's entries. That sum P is 15.0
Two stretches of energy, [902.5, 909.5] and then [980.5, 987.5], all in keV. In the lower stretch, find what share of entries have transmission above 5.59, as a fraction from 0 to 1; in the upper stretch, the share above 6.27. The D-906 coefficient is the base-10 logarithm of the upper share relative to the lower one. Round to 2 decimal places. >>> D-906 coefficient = 0.00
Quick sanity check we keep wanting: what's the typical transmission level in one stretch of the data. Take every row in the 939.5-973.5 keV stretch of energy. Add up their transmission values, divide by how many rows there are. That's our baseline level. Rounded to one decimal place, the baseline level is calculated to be 5.8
